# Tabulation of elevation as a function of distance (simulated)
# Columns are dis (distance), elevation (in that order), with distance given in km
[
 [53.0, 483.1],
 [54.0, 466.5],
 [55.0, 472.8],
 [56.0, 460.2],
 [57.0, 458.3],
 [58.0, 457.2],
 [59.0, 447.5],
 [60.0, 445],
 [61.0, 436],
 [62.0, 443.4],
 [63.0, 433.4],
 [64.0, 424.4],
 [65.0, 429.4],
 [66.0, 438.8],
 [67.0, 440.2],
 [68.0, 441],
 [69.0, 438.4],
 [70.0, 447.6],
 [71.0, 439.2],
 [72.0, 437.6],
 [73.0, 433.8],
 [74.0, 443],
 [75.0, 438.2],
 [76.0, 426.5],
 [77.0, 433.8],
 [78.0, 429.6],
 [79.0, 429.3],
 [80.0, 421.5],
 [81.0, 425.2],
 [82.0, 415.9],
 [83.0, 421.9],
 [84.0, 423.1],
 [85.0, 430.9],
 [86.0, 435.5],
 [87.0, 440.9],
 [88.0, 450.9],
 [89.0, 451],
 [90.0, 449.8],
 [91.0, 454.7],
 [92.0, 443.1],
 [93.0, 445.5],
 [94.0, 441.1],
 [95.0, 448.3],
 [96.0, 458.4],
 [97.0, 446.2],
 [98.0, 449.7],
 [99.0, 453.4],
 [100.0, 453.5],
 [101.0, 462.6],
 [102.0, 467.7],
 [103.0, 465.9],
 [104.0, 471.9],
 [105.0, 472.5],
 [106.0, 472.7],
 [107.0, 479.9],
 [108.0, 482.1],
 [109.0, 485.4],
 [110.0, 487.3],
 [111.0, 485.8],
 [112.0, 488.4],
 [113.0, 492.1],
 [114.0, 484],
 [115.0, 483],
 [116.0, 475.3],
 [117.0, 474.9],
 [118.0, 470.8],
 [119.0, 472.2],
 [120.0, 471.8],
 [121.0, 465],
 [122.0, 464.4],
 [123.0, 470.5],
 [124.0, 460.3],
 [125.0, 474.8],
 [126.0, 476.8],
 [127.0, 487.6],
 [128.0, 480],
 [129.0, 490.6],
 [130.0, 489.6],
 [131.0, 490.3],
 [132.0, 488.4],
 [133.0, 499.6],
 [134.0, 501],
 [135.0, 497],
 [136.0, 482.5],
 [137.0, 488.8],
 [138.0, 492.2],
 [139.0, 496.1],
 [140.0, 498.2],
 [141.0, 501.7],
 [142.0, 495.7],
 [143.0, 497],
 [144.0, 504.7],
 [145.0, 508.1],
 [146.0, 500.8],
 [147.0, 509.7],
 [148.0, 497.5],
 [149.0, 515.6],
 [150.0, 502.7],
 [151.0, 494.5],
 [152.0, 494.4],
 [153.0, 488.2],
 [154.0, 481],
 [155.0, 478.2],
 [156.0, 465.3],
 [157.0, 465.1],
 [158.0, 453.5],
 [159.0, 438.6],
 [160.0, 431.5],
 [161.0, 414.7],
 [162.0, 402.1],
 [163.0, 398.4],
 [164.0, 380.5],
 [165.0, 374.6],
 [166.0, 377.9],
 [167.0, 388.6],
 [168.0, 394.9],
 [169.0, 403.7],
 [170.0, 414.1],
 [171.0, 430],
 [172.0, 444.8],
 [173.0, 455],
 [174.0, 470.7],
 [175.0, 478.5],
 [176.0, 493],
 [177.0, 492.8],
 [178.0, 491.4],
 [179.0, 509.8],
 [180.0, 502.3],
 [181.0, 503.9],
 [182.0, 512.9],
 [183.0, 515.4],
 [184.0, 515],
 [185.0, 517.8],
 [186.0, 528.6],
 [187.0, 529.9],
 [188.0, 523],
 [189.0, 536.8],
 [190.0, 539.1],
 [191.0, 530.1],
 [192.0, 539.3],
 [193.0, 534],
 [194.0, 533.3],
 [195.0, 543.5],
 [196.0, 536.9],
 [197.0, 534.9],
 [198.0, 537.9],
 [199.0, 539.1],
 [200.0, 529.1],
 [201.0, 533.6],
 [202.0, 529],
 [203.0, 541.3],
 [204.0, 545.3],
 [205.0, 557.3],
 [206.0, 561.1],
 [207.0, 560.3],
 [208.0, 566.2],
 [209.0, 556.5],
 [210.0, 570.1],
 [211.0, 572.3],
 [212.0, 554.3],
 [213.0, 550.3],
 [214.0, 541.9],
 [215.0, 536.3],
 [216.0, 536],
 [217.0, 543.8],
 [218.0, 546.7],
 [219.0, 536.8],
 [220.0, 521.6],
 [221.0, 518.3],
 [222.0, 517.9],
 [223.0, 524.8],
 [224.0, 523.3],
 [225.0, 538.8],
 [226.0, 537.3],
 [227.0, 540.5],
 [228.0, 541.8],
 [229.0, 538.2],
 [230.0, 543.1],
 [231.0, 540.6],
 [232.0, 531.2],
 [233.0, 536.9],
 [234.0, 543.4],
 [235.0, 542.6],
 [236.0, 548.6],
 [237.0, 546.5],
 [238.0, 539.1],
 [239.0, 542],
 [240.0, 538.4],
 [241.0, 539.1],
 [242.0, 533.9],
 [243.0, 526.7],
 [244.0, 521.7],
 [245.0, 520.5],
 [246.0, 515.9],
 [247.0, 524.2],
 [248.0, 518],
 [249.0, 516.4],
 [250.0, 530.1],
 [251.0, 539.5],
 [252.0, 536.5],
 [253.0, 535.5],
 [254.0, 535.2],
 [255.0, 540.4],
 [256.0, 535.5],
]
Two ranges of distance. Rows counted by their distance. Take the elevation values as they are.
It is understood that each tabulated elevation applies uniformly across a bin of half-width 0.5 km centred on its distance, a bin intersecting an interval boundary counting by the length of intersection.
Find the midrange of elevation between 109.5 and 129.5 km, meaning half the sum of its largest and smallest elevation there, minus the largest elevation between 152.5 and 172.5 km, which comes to -12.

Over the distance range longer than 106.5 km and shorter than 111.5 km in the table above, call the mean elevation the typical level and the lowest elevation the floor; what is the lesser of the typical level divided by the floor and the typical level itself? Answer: 1.01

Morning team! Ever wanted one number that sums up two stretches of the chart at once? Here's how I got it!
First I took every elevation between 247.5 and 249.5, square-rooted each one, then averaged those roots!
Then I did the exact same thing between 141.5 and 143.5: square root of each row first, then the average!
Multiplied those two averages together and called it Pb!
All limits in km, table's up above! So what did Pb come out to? 507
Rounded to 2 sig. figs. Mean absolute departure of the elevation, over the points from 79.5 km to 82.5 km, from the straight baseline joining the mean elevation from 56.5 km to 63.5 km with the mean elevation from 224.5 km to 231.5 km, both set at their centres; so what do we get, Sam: 37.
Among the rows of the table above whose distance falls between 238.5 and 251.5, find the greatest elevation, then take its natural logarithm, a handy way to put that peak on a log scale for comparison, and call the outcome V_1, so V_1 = 6.30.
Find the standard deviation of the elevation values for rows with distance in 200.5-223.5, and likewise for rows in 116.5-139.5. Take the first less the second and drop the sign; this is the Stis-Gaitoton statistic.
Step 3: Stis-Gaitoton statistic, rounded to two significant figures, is 4.1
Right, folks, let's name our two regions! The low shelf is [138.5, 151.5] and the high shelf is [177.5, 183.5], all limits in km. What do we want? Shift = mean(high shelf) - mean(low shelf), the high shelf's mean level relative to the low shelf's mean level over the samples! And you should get 4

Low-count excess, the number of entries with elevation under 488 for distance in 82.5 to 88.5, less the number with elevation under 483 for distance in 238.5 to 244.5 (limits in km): 6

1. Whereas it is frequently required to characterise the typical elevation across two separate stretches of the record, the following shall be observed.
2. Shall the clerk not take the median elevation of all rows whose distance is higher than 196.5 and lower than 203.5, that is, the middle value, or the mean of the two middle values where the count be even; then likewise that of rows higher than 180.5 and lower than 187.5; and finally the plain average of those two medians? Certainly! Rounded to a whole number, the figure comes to 525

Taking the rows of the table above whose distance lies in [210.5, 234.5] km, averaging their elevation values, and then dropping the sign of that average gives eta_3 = 538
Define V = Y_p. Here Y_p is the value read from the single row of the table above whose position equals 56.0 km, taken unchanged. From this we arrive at 460.2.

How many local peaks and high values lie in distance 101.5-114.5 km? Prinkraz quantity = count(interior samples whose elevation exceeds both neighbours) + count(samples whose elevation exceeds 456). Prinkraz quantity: 15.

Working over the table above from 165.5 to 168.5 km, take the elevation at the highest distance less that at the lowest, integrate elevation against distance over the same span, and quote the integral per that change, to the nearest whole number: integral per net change 68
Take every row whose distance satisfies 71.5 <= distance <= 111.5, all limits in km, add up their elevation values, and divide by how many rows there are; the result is 449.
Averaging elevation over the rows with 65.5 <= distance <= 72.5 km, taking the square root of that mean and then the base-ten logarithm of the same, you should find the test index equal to 1.32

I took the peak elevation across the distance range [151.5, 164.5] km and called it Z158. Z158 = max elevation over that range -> 494.4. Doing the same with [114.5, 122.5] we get 483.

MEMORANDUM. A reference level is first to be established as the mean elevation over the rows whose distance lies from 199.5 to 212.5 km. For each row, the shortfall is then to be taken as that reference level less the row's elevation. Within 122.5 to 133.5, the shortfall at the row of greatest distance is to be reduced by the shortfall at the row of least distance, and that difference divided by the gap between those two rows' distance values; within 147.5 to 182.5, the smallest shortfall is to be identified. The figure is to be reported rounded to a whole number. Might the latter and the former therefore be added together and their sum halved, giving 17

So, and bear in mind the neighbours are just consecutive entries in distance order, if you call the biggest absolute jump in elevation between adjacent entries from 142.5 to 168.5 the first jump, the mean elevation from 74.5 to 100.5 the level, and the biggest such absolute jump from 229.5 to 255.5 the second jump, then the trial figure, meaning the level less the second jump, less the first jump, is 407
